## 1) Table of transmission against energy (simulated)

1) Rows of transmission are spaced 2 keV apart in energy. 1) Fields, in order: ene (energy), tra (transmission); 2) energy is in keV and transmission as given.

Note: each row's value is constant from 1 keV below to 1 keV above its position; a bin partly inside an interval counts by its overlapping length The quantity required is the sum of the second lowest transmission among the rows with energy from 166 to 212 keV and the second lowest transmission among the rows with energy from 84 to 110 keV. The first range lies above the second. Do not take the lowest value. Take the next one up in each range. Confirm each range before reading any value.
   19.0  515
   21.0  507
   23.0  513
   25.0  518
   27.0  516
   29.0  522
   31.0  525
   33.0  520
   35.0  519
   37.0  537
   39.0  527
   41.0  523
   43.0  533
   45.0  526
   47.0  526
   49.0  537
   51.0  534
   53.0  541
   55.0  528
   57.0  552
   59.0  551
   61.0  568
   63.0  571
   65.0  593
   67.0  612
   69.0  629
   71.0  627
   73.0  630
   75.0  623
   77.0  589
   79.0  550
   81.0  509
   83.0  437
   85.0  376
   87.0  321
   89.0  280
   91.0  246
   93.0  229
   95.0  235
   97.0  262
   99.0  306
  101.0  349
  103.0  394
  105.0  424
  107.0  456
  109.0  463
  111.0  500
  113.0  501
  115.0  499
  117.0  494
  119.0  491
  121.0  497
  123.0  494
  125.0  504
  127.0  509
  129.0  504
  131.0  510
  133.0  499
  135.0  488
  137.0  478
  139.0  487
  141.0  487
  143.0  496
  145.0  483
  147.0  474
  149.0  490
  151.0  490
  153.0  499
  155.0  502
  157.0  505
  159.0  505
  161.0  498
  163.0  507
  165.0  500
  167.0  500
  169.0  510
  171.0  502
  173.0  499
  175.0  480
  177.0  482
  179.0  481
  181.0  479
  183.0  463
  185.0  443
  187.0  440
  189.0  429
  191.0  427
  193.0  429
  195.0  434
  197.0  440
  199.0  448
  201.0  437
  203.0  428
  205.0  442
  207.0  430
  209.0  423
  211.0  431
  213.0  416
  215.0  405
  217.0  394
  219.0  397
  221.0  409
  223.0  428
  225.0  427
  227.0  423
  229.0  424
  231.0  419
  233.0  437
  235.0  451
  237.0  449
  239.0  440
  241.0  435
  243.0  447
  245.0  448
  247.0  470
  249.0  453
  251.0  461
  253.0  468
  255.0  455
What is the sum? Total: 662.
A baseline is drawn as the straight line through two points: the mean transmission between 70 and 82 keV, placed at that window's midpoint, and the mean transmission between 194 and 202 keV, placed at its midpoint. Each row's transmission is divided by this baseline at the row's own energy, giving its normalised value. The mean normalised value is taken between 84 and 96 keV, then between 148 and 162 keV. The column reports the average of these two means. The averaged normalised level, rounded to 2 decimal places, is 0.75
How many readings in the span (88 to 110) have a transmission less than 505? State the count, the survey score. 11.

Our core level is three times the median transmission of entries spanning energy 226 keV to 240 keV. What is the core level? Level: 1311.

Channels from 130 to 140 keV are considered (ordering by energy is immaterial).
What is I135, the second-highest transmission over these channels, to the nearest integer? 499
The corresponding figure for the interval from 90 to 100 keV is 262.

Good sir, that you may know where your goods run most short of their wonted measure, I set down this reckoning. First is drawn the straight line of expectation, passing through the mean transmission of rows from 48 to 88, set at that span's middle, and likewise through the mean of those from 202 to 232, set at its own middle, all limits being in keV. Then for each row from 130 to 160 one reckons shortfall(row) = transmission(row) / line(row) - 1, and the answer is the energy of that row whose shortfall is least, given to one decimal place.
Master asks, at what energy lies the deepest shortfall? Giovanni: 137.0 keV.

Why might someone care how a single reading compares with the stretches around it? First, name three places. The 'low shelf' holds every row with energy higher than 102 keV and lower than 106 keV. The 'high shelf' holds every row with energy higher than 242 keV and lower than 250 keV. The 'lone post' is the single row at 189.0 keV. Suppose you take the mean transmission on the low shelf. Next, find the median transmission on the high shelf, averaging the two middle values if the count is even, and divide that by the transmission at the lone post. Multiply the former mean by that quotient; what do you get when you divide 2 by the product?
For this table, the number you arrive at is 0.0047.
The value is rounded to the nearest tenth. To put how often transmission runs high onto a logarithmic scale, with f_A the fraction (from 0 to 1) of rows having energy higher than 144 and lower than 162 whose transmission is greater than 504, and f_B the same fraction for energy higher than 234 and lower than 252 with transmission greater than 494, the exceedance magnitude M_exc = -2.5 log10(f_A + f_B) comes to 1.6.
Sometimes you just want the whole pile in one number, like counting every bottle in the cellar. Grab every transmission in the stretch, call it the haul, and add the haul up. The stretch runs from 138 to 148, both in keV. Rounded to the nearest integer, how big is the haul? 2427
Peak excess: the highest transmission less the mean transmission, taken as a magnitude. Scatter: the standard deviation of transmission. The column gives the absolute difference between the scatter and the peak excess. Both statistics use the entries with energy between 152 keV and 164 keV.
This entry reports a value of 1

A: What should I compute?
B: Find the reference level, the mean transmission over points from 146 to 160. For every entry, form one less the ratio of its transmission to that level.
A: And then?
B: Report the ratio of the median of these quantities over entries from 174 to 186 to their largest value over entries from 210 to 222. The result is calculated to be 0.15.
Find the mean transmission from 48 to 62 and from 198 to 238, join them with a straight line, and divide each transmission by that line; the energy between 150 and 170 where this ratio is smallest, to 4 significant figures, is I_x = 151.0 keV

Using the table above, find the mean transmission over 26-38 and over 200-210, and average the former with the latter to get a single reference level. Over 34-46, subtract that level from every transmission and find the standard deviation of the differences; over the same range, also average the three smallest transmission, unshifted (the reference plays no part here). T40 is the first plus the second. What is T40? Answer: 529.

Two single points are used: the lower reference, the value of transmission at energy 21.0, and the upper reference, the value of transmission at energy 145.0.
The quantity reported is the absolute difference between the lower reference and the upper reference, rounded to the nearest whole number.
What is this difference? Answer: 24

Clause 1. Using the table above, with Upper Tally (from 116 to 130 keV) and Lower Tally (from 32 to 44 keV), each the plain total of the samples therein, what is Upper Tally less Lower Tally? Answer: 334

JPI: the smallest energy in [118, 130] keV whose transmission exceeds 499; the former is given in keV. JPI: 125.0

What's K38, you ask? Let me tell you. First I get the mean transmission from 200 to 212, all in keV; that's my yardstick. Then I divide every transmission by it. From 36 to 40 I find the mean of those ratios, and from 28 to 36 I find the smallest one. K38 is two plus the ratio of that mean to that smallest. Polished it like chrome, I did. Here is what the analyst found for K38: 3.0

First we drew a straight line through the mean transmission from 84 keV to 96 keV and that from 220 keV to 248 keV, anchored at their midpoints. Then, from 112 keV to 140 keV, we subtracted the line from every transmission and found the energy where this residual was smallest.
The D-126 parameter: 137.0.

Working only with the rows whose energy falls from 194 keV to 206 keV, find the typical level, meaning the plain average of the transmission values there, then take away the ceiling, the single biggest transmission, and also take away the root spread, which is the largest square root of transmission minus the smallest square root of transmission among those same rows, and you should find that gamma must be -10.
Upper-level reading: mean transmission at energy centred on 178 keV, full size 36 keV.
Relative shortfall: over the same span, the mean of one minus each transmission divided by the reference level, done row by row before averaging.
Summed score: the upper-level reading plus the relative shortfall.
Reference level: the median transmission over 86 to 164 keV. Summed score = 472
